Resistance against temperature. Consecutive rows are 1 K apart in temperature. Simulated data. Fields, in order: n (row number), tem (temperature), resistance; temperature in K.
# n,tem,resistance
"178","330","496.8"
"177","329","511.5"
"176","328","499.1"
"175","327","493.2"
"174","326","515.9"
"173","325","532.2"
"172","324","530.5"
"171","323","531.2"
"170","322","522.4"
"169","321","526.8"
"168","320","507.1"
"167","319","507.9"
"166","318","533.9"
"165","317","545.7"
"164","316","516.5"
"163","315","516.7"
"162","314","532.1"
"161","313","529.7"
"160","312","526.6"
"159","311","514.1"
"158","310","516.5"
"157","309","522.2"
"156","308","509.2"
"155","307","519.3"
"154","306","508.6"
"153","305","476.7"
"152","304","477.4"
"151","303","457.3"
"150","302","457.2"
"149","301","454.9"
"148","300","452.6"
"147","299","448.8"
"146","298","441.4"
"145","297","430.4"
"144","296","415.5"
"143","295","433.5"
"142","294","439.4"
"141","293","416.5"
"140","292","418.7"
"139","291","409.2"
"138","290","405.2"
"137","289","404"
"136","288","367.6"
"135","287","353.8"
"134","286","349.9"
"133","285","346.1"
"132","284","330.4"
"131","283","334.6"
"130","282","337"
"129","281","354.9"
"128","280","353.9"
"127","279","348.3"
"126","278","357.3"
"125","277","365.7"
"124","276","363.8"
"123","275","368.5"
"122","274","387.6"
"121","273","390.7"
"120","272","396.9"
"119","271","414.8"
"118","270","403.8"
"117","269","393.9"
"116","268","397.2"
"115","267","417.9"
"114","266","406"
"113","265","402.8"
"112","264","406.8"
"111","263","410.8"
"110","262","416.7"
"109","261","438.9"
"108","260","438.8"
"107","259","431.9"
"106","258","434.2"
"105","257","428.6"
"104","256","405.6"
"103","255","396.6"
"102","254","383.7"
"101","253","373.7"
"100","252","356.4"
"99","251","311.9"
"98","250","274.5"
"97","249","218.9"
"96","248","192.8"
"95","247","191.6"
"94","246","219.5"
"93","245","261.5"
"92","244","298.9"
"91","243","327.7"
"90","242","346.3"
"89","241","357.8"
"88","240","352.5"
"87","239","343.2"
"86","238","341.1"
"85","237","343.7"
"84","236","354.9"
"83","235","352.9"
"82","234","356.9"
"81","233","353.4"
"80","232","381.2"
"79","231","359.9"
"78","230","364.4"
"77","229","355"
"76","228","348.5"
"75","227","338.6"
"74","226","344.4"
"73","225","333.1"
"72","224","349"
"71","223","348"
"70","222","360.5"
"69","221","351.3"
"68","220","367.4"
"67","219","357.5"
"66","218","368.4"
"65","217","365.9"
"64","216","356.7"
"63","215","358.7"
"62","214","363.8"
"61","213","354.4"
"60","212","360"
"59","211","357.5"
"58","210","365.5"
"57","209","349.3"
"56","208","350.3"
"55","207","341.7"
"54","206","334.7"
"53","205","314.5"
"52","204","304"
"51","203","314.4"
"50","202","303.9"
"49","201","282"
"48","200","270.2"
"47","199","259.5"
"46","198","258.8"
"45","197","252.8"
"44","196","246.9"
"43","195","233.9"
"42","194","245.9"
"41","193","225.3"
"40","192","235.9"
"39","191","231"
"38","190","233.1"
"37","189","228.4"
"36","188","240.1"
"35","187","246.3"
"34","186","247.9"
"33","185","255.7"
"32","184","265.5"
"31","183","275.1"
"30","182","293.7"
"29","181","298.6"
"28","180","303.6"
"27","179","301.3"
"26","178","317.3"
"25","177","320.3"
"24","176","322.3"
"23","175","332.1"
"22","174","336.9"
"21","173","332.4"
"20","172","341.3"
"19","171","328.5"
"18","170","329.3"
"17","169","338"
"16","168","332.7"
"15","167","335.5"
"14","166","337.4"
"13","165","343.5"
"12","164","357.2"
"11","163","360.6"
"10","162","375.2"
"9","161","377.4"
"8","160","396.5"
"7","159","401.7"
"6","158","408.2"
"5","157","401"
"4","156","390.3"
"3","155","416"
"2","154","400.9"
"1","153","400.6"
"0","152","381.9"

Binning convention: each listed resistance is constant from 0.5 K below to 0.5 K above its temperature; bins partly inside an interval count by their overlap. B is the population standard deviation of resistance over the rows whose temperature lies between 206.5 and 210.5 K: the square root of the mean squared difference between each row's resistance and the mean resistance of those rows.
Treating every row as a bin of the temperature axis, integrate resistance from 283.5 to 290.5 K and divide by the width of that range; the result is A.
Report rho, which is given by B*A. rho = 3154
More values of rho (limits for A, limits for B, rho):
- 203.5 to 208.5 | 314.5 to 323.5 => 3922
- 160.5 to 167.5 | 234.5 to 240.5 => 1951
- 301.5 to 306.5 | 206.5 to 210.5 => 4105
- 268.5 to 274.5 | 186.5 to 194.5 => 2904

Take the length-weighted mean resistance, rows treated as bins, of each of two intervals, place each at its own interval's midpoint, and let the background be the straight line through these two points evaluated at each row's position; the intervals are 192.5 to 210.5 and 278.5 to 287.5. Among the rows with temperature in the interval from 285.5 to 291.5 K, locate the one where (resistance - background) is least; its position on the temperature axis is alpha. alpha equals 286 K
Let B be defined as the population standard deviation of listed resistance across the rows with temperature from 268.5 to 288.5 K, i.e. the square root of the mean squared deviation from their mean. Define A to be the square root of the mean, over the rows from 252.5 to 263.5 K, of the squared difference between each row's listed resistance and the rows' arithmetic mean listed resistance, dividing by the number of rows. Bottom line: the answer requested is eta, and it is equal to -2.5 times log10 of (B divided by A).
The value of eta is -0.10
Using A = 22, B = 23.7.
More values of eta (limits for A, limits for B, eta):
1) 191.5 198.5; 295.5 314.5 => -1.34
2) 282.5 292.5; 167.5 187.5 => 0.04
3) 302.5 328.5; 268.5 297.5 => -0.53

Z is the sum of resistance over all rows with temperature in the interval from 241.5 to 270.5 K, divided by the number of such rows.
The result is 358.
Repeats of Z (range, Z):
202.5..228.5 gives 348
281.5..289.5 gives 353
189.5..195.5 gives 234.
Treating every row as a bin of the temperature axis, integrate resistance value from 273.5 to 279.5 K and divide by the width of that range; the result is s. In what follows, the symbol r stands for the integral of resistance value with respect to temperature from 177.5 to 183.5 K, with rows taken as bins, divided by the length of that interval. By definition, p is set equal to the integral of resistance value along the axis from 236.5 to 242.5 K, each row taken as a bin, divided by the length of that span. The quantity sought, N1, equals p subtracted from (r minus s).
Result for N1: -414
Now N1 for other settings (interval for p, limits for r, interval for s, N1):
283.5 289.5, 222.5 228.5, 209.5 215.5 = -375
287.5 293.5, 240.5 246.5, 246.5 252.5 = -359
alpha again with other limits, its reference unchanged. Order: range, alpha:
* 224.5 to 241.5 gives 238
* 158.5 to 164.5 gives 164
